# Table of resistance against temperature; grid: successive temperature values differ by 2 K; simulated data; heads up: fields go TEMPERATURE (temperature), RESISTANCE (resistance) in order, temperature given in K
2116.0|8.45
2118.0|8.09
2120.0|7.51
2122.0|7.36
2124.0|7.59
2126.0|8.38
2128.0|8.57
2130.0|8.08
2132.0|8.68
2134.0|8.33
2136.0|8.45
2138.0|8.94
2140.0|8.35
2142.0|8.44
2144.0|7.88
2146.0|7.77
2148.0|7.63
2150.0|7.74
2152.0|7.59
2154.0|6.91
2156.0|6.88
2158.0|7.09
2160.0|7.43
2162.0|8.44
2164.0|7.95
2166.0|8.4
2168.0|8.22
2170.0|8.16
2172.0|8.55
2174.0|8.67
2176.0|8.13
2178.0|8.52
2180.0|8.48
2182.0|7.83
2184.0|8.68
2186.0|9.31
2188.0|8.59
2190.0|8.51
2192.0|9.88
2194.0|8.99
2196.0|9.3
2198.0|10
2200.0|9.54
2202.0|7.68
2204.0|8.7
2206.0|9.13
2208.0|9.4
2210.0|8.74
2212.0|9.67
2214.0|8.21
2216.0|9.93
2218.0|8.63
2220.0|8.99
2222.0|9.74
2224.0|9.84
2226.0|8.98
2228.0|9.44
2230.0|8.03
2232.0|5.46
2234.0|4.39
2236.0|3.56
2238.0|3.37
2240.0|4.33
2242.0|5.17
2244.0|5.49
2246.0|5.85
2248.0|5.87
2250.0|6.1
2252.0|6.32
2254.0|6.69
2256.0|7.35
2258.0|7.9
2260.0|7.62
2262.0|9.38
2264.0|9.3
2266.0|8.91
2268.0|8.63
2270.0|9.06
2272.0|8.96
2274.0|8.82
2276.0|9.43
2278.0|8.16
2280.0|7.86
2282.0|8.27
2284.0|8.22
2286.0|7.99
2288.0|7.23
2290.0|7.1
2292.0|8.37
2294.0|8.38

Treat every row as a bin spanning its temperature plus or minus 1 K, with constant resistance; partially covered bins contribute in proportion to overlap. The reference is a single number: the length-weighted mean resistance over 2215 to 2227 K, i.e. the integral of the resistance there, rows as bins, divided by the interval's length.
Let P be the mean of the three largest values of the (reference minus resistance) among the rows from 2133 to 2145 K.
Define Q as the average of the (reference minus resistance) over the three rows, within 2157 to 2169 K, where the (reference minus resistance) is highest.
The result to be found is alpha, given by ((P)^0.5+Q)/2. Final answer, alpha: 1.5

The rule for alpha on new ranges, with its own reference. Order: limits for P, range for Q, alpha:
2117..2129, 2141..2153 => 1.5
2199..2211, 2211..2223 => 0.9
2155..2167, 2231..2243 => 3.5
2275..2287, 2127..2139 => 1.1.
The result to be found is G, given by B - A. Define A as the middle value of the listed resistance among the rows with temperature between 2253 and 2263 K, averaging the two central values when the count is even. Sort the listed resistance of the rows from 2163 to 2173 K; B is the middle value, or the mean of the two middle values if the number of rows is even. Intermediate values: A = 7.6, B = 8.2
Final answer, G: 0.6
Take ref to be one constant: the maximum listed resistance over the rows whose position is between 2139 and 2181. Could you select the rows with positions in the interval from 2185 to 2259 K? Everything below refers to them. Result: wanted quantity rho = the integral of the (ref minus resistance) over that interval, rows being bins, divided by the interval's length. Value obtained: 0.9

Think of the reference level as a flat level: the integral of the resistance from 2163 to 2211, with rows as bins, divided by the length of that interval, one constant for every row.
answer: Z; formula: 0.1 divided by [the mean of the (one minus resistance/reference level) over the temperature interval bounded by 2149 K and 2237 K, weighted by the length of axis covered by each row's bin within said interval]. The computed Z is 2.2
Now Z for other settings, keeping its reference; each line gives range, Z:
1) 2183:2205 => -3.0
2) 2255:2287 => 3.8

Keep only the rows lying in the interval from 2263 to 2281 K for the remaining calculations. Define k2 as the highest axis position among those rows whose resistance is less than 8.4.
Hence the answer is 2280.0 K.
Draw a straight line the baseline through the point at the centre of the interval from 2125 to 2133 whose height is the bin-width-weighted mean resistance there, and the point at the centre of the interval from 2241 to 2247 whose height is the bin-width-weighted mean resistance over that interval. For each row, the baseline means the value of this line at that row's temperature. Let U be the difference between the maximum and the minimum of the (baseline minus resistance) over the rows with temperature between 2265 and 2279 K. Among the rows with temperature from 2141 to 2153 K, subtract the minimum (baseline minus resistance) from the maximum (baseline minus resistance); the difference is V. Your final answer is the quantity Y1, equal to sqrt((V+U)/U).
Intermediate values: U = 1.2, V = 0.66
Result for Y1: 1.24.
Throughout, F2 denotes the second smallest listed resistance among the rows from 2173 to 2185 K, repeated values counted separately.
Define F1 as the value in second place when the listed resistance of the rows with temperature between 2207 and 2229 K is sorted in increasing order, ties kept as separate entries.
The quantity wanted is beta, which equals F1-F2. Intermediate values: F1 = 8.63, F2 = 8.13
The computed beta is 0.5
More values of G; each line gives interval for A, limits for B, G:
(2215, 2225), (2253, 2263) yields -2.1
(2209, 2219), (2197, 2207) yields 0.4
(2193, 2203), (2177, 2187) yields -0.8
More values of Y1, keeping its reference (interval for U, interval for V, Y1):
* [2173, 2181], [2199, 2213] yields 2.36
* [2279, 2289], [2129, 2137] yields 1.32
